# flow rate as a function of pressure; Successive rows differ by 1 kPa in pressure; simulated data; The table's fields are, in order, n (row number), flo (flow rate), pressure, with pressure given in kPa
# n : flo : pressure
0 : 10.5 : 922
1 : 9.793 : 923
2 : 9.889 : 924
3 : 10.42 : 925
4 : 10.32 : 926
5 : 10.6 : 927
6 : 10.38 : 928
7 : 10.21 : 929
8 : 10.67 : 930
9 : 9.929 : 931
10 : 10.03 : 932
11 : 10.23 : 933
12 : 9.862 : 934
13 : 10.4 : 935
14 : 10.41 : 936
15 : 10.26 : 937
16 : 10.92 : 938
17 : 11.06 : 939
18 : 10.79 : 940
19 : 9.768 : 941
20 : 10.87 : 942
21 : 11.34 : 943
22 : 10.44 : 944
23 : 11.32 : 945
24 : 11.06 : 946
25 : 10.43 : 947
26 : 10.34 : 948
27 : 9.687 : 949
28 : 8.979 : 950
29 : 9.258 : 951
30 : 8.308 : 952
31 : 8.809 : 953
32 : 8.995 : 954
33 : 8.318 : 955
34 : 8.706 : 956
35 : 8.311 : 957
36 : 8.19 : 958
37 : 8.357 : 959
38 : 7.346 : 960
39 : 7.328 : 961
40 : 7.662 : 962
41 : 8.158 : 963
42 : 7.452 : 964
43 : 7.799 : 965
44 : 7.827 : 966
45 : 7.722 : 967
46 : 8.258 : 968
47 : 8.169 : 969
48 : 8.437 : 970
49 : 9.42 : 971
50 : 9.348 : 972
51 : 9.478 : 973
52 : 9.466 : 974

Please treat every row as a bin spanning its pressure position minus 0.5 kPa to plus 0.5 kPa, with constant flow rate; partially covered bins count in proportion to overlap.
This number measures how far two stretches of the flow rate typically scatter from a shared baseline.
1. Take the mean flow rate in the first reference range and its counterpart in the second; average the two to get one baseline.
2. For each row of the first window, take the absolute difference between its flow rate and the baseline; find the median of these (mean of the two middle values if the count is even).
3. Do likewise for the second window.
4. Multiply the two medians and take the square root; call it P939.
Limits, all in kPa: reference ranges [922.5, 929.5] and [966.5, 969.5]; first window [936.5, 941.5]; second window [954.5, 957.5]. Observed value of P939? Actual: 1.16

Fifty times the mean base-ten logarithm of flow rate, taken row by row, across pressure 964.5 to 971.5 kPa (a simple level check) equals 46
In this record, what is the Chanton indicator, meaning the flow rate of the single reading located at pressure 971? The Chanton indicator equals 9.42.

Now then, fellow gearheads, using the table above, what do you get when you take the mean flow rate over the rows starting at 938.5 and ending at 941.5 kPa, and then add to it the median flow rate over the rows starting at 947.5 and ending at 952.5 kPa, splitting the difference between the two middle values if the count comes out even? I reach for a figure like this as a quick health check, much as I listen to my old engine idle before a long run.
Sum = 20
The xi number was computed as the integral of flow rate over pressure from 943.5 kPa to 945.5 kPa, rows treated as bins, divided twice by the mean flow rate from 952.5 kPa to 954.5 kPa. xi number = 0.275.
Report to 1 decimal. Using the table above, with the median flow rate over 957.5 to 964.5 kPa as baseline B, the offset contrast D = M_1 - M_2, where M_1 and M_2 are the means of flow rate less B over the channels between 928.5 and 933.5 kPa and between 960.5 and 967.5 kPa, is 2.5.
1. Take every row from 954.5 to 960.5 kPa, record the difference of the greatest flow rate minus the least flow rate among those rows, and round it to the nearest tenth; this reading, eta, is 1.4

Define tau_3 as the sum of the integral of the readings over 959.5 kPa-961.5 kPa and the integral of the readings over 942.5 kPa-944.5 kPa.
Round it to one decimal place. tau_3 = 36.5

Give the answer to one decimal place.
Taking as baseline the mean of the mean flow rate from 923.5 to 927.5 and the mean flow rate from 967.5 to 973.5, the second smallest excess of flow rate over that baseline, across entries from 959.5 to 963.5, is -2.2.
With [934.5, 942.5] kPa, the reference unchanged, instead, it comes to 0.7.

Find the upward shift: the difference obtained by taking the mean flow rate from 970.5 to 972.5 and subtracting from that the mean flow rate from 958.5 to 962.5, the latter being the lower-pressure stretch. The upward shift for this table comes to 1.7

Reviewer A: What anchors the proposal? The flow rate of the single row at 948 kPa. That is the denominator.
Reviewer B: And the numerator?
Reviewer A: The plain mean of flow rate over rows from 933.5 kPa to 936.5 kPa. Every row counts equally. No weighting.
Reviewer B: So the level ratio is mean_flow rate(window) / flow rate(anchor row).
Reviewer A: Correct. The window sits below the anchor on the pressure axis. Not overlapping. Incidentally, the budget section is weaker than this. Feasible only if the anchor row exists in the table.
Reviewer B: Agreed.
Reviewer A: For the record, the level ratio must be 0.99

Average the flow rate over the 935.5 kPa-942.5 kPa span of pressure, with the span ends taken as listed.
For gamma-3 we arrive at 10.6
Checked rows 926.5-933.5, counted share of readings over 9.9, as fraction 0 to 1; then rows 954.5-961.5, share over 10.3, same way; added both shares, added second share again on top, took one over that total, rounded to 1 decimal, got 1.0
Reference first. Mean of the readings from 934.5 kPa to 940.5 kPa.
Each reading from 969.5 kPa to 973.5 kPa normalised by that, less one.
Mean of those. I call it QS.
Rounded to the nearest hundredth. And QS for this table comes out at -0.14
